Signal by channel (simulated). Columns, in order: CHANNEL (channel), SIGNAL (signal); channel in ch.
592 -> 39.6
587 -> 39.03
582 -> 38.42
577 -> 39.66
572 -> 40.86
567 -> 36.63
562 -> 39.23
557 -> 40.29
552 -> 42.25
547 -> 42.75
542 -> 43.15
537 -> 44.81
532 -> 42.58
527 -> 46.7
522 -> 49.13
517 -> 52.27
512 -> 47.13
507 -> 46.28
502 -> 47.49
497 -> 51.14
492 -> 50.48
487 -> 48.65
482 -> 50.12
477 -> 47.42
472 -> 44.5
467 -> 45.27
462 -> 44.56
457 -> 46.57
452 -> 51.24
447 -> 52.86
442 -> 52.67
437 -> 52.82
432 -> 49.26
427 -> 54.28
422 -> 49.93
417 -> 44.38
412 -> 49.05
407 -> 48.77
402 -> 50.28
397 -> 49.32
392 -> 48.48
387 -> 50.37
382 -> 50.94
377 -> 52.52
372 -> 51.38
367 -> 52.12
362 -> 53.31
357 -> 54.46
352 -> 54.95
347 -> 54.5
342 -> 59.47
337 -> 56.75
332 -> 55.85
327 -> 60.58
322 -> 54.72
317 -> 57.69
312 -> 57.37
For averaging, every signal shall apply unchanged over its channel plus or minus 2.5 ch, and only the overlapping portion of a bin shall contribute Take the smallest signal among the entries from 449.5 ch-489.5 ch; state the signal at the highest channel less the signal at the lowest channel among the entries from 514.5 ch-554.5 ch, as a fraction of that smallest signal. -0.23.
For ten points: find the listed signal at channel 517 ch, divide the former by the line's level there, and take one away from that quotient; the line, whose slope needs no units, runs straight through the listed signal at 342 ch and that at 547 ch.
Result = 0.16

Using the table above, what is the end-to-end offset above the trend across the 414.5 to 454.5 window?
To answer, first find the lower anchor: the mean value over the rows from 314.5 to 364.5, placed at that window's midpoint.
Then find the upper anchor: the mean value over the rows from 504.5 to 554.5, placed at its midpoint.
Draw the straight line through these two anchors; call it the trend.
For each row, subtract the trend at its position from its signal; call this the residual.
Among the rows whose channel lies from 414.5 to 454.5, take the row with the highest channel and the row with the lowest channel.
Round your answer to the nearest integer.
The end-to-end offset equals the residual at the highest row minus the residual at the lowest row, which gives 9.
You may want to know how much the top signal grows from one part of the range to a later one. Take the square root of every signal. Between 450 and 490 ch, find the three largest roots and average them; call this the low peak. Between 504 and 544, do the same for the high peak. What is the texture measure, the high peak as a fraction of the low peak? 0.99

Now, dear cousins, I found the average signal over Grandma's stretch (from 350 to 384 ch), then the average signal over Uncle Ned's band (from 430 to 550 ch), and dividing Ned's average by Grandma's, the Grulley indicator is 0.907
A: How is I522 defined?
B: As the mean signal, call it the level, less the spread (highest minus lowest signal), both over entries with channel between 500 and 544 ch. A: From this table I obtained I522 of 37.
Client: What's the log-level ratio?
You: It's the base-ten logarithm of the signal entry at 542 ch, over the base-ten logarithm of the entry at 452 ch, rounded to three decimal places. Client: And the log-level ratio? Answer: 0.956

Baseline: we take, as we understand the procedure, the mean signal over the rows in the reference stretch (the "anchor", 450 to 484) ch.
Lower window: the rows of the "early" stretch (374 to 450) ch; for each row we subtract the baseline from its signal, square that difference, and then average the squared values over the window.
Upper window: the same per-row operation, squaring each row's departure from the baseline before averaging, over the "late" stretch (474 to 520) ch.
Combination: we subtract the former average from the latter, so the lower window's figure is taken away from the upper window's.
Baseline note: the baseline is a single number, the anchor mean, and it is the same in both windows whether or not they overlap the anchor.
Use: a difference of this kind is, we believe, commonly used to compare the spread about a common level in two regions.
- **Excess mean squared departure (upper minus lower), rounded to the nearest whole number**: -9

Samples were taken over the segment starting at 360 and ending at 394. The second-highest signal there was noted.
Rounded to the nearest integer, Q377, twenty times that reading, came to 1050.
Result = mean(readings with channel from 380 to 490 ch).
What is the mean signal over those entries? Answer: 49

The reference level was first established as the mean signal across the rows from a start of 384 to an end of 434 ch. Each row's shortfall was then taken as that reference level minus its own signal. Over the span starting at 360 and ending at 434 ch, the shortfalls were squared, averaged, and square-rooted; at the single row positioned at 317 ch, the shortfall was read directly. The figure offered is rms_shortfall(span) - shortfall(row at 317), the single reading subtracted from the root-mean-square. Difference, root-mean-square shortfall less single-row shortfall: 11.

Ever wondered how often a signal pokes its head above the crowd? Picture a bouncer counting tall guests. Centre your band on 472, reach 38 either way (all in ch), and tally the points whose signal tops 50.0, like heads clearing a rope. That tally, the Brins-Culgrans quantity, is 7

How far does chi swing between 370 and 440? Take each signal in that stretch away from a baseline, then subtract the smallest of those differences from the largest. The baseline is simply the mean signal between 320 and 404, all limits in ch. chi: 9.9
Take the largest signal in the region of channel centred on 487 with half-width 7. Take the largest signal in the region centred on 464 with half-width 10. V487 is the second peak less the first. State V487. -4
